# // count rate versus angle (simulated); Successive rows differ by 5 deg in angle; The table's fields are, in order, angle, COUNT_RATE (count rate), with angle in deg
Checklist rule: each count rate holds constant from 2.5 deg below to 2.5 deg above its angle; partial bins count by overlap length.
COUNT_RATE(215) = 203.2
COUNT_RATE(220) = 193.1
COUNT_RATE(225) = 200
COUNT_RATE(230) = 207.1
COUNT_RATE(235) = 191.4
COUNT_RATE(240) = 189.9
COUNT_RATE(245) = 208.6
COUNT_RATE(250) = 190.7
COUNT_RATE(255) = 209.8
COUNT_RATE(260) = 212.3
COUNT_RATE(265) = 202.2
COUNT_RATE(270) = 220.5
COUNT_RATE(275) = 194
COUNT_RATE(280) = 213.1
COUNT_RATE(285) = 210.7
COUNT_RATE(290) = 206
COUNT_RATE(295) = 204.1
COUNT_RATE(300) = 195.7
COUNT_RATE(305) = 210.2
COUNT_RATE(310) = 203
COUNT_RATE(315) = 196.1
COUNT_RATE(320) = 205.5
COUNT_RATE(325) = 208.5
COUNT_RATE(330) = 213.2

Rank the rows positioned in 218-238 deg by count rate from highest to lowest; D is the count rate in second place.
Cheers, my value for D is 200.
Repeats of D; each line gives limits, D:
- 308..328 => 205.5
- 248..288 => 213.1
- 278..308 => 210.7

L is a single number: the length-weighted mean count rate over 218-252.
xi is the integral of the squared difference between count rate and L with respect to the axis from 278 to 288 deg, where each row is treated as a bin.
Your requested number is 2026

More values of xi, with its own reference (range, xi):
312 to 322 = 318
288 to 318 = 1584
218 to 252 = 1878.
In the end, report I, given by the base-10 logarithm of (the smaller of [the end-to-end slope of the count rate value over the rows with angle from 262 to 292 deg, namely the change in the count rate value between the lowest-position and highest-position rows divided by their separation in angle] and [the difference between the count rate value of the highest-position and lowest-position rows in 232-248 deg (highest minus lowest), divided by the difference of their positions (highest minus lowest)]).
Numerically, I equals -0.8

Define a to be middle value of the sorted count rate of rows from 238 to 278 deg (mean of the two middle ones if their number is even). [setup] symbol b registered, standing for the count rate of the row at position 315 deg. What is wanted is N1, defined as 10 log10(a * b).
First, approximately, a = 205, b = 196.1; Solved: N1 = 46.1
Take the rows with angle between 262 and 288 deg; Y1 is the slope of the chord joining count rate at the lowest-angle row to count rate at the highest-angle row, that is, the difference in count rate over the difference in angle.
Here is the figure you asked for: 0.4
